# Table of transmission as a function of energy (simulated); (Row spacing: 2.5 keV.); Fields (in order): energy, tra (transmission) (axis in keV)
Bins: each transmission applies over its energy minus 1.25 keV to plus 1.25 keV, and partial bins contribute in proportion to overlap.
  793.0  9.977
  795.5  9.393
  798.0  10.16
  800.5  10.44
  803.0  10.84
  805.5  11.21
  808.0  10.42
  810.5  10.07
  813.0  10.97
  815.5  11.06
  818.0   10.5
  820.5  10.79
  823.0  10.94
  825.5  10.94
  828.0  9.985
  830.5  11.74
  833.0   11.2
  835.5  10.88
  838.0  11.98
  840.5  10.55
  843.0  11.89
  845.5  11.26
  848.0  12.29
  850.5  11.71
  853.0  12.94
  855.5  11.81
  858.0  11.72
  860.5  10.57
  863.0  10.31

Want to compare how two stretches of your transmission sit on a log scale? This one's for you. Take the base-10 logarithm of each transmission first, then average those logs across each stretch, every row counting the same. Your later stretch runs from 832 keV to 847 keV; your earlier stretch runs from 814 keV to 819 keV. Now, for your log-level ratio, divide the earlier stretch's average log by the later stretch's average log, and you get 0.981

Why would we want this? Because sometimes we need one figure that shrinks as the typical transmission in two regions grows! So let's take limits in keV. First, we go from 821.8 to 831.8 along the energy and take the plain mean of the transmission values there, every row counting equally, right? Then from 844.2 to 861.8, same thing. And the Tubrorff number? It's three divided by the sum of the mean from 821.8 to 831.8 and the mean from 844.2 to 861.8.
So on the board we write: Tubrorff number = 0.132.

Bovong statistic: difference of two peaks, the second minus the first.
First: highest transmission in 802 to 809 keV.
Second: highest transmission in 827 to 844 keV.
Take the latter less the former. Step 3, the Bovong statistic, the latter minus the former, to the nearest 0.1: 0.8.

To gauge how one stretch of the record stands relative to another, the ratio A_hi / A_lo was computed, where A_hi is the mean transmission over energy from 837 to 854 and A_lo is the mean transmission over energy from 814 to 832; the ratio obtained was 1.09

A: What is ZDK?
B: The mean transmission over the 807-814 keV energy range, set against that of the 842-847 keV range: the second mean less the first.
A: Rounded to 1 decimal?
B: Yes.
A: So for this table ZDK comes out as 1.1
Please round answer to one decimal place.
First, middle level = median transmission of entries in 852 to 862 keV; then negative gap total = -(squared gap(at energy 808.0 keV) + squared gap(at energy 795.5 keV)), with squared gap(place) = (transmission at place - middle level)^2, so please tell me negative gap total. -7.4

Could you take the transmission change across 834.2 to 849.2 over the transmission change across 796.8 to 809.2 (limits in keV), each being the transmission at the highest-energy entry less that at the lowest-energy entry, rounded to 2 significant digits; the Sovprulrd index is 5.4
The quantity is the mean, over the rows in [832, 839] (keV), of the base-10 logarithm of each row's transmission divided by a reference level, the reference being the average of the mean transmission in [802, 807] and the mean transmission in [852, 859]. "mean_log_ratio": -0.009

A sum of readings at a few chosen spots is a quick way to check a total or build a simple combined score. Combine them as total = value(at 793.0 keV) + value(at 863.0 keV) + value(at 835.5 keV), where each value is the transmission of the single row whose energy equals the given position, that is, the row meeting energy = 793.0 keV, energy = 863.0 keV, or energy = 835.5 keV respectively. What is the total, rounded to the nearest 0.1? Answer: 31.2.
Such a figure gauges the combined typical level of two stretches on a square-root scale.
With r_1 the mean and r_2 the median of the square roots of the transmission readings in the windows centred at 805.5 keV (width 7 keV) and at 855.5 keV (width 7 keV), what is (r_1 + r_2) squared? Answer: 45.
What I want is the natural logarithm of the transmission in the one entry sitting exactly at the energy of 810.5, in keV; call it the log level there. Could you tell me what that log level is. 2.31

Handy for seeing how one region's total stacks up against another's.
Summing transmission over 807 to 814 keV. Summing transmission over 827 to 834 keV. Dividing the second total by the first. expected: 1.05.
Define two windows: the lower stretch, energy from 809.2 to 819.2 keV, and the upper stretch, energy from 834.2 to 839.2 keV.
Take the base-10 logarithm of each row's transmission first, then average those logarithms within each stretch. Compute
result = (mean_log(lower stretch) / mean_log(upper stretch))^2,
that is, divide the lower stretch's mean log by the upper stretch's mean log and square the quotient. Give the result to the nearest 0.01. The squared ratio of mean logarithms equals 0.94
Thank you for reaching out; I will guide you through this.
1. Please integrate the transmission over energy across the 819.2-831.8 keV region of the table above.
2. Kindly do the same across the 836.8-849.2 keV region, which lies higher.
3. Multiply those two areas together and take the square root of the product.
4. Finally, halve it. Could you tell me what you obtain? 70.2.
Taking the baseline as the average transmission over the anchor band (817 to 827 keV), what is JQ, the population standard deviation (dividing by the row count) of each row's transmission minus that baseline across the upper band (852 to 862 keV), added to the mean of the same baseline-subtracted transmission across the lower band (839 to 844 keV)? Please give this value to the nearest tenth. 1.3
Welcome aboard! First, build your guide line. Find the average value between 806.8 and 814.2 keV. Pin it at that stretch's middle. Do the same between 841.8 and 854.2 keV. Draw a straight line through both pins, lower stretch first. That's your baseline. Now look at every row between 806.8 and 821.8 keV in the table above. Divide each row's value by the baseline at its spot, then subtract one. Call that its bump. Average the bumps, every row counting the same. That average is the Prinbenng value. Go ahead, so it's 0.000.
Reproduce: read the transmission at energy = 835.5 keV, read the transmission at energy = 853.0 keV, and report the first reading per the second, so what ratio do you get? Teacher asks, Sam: 0.84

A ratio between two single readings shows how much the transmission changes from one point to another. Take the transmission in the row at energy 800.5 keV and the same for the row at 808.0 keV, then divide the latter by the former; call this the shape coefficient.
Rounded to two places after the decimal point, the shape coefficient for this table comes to 1.00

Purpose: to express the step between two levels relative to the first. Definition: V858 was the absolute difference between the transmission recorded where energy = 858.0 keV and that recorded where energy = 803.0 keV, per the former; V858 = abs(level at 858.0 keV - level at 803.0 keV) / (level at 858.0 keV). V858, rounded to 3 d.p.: 0.075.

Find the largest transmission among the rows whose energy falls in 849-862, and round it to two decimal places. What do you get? 12.94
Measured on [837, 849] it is 12.29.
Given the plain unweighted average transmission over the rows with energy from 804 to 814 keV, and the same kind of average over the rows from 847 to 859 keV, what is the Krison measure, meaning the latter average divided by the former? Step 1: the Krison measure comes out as 1.13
